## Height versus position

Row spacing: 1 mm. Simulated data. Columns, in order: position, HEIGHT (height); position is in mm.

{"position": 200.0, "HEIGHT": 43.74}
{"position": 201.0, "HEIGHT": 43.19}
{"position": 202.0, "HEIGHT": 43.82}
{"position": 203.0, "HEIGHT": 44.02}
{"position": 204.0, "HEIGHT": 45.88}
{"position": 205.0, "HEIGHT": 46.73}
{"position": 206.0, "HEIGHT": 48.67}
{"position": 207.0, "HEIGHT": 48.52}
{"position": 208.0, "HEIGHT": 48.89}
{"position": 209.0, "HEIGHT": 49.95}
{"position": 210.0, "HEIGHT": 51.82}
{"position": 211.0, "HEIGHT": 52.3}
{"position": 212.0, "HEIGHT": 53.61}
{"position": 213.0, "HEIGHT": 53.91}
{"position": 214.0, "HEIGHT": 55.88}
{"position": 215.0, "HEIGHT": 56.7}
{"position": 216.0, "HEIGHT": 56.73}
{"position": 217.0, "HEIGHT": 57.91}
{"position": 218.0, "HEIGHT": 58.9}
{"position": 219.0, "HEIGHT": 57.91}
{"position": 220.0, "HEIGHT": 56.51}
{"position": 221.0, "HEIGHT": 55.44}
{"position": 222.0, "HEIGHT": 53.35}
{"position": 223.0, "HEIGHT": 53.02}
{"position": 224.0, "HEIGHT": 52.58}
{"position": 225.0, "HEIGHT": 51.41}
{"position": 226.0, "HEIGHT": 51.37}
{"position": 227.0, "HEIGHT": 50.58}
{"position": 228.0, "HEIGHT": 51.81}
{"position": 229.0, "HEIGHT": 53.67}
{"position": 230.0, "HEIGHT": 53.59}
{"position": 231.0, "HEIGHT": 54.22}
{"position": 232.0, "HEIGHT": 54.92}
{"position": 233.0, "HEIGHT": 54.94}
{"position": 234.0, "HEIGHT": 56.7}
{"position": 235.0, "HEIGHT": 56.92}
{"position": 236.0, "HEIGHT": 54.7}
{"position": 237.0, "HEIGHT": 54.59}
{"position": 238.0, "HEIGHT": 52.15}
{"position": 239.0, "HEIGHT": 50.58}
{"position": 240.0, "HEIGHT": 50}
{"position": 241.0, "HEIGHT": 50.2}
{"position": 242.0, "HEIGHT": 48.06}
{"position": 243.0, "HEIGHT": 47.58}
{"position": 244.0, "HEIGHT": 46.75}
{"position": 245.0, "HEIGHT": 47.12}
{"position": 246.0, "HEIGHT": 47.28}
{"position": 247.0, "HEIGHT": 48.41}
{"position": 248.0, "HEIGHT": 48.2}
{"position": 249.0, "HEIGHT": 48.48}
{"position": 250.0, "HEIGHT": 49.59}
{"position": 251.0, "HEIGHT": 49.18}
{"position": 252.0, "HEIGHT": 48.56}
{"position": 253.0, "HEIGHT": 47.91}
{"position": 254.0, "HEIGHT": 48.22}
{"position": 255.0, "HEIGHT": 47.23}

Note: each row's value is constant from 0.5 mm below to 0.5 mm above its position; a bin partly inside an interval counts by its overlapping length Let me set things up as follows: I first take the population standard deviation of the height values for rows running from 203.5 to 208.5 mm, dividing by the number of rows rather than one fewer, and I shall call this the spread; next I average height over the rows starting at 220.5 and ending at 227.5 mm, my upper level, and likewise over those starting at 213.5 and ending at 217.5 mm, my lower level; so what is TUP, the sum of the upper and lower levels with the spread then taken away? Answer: 108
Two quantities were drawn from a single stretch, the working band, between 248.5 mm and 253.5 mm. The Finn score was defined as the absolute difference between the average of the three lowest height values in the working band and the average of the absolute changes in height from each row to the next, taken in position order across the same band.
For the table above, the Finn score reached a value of 47.6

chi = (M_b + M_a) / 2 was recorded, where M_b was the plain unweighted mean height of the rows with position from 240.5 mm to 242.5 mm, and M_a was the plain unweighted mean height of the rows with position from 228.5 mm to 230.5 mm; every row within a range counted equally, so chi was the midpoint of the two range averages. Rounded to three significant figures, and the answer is 51.4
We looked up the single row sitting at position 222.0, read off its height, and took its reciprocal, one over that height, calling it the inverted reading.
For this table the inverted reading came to 0.0187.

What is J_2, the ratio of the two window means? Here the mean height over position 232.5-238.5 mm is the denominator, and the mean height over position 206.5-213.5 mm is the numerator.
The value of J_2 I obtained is 0.93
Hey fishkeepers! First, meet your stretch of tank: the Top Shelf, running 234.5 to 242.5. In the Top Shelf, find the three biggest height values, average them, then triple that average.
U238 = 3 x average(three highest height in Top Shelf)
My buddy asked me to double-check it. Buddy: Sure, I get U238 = 166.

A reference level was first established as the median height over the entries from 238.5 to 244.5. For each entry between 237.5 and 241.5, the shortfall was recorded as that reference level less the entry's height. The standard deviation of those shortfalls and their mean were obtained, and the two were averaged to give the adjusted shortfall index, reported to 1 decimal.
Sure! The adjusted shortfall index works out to -0.4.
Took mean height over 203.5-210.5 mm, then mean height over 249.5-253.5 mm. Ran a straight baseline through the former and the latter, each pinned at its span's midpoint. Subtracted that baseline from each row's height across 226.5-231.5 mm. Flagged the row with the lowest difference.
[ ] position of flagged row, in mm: 227.0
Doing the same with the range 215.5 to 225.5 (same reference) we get 225.0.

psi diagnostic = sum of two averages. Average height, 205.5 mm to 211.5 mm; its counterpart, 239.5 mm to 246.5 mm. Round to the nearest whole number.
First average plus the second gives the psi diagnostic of 98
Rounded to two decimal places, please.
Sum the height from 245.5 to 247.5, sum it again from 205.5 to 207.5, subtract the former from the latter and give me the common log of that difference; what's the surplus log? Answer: 0.18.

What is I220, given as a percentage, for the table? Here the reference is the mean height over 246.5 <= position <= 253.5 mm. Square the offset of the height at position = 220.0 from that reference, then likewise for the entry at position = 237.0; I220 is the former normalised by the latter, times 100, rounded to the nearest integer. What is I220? 175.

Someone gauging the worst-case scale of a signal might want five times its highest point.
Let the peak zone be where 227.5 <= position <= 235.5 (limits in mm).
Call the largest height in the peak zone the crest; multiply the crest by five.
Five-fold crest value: 285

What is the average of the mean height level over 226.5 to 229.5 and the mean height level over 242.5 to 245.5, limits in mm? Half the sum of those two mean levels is 49.6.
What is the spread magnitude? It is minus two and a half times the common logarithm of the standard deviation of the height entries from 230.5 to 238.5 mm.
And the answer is -0.4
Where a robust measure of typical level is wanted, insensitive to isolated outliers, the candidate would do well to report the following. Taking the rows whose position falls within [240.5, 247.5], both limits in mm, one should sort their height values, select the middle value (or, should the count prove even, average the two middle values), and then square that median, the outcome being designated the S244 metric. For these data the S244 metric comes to 2264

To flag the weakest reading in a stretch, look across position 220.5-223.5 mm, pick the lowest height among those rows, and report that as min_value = 53.02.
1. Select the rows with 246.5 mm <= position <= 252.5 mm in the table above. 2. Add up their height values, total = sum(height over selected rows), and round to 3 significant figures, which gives 292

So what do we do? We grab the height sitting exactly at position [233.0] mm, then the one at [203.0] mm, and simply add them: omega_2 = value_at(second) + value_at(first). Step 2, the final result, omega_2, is 99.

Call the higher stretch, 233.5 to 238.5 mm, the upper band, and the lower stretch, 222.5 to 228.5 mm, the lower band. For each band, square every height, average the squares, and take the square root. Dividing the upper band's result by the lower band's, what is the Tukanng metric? 1.06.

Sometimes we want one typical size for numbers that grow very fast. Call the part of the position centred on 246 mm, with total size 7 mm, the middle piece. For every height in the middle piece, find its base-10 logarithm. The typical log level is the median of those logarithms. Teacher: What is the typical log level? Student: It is 1.68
